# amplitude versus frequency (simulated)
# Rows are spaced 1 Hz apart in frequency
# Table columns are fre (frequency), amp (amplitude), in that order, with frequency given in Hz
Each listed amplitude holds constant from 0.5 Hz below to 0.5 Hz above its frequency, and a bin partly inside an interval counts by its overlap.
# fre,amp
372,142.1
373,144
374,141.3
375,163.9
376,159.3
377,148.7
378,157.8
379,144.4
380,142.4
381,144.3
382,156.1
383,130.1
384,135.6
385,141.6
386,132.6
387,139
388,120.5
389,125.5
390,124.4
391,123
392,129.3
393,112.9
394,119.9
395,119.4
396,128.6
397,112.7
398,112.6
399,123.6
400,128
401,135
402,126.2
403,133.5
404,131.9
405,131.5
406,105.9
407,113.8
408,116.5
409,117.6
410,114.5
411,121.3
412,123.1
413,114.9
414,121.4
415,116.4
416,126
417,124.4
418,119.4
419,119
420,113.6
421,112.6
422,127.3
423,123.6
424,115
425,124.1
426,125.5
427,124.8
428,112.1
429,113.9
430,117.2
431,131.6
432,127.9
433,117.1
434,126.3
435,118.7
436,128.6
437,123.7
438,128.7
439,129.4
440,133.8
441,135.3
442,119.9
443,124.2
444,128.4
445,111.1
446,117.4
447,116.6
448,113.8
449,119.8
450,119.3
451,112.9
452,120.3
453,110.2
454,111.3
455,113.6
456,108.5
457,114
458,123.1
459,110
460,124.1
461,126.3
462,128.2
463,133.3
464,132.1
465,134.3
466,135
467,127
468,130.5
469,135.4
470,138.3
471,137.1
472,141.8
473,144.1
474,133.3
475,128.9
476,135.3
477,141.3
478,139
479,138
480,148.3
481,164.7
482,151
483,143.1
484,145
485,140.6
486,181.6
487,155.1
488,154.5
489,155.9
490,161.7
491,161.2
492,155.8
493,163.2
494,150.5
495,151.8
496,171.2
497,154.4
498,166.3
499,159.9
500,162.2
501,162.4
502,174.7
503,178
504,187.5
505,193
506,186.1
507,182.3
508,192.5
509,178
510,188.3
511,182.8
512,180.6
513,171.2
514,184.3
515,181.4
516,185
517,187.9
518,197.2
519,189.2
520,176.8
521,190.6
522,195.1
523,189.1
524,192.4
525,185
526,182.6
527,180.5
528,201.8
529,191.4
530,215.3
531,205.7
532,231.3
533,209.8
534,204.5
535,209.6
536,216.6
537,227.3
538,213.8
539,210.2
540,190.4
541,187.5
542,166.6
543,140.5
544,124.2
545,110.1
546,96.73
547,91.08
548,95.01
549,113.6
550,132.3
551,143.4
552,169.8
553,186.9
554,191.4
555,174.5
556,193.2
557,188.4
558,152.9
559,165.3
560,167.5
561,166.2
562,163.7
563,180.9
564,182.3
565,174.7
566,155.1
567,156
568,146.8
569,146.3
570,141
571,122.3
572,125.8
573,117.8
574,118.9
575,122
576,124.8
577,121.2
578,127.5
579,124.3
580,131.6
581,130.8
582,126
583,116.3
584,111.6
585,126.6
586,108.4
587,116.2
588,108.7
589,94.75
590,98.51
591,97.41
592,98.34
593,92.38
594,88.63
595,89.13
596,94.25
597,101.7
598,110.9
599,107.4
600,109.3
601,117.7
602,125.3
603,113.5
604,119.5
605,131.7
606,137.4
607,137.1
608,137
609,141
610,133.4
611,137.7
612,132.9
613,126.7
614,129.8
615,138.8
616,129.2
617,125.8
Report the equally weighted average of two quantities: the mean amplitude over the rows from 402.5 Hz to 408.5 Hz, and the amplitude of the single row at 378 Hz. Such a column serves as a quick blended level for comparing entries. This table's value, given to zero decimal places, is 140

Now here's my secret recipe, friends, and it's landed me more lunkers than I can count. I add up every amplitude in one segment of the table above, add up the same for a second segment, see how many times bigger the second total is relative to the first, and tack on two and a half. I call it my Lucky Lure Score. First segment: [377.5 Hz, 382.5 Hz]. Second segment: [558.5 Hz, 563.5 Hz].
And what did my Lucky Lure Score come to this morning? 3.63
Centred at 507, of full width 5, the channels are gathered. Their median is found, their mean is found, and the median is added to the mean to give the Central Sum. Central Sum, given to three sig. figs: 372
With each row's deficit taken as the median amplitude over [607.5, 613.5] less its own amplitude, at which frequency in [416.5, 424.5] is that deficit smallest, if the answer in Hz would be 422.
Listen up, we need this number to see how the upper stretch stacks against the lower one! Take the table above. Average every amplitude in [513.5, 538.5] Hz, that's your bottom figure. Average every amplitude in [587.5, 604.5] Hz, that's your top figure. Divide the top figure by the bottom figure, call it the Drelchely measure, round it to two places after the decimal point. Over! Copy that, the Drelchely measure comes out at 0.53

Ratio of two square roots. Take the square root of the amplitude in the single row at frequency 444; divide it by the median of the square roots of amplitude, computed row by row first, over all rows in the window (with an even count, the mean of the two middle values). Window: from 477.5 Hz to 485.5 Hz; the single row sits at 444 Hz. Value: 0.94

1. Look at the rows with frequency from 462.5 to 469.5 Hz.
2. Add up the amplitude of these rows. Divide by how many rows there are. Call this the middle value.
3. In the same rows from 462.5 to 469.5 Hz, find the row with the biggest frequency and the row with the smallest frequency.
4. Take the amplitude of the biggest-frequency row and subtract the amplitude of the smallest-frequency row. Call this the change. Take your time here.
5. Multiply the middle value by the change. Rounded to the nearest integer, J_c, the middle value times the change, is 278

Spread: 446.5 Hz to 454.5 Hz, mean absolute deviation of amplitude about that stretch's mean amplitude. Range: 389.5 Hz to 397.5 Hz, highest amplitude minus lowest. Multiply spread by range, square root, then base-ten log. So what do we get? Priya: 0.88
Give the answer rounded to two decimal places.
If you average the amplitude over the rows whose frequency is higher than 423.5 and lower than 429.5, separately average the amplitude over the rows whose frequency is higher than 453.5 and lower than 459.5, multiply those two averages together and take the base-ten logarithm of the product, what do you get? 4.13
